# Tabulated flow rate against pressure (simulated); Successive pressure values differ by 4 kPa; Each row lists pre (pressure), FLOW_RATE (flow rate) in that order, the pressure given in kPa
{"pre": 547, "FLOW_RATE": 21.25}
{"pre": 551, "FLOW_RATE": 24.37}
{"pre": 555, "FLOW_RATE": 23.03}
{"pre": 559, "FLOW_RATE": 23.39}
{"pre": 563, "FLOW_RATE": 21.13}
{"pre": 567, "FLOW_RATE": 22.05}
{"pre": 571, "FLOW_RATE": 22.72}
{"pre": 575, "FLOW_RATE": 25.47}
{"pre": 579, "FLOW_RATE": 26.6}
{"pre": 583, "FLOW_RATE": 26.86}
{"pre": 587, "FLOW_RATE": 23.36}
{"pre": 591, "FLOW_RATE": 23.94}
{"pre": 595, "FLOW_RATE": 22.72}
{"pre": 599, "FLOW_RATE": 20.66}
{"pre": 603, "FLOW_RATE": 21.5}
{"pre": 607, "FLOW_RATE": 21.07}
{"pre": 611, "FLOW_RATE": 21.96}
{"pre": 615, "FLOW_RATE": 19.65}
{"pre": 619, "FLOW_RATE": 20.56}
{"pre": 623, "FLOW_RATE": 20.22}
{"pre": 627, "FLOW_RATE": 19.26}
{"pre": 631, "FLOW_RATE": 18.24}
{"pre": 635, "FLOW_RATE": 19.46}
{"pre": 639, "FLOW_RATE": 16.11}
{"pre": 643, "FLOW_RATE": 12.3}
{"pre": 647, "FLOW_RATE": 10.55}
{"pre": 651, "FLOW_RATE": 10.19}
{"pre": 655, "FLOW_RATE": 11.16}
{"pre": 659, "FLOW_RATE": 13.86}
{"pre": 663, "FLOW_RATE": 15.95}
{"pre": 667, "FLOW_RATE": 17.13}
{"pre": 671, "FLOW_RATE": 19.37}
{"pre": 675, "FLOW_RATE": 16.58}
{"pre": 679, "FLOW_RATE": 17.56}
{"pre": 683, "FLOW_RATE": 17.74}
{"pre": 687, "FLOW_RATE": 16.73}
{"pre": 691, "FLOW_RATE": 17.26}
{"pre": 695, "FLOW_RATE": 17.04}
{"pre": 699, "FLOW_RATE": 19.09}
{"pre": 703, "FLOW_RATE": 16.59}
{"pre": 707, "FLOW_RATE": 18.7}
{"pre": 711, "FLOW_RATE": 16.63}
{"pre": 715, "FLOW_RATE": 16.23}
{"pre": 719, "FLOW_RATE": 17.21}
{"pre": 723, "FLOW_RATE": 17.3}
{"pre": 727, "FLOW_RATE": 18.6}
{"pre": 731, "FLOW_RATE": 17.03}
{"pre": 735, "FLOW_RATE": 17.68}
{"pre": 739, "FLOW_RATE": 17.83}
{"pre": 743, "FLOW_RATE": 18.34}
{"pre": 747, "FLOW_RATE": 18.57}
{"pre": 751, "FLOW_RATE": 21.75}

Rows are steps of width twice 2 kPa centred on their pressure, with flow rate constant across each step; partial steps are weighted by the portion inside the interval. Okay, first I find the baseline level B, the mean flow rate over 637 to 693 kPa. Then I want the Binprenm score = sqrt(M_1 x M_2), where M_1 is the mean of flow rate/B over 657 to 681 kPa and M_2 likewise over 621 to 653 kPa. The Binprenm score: 1.07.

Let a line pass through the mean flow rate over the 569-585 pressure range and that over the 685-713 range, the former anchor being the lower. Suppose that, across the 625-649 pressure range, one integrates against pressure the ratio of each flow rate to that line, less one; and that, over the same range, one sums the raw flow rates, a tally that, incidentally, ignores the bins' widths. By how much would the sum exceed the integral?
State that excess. 102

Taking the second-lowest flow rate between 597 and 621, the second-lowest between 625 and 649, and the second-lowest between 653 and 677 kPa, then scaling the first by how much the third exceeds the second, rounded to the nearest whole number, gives 32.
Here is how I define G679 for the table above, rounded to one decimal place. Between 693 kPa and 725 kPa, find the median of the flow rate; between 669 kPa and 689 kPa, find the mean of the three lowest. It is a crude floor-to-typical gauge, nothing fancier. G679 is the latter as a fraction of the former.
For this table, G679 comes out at 1.0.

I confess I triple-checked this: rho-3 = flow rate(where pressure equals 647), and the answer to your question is 10.55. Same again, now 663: 15.95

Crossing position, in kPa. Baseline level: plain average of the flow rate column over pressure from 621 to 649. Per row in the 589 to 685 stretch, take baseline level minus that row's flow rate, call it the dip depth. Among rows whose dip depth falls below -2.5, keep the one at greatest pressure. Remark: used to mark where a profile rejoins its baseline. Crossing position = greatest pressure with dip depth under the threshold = 671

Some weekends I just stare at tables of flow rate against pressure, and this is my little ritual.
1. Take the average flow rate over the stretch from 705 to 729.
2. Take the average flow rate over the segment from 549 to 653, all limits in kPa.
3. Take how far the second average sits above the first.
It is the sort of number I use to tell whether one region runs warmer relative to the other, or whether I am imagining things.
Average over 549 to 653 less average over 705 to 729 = 3.22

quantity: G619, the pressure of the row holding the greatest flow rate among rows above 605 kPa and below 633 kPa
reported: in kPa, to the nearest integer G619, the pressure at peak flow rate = 611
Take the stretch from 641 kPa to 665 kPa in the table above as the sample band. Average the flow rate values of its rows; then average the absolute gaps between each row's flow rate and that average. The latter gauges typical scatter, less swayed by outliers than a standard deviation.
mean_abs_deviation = 1.7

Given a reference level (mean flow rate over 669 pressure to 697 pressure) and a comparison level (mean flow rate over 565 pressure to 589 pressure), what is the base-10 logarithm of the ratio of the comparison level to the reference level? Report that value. 0.15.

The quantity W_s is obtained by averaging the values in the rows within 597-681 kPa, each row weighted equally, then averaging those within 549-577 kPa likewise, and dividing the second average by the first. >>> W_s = 1.34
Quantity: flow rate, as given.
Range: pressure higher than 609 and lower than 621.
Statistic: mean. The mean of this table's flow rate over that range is 20.7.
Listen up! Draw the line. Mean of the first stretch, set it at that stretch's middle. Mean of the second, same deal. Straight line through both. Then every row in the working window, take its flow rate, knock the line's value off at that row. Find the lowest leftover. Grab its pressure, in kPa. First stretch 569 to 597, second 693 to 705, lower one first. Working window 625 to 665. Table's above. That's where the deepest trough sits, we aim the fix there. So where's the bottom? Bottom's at 651 kPa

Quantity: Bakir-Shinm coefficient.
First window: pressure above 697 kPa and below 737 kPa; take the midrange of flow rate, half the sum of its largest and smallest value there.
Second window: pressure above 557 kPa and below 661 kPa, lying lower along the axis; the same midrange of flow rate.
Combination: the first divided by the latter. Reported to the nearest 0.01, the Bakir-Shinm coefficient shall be 0.95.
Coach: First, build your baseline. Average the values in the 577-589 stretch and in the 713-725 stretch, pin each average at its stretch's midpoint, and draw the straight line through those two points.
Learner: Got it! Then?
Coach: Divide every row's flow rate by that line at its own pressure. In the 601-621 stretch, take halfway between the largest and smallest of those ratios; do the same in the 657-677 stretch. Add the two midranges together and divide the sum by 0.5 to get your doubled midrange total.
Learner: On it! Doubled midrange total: 3.4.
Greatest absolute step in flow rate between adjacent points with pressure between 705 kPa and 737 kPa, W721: 2.1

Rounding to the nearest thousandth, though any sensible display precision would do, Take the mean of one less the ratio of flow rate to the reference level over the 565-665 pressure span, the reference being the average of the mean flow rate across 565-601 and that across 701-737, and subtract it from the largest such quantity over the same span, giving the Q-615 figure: 0.450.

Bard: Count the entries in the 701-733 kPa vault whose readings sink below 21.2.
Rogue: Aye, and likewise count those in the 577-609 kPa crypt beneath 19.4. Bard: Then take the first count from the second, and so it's -8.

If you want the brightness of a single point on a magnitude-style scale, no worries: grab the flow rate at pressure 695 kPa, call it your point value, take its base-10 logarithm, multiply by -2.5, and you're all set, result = -3.08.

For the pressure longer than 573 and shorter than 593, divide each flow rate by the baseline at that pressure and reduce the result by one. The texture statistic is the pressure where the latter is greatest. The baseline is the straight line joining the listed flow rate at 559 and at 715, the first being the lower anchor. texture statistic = 583 kPa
